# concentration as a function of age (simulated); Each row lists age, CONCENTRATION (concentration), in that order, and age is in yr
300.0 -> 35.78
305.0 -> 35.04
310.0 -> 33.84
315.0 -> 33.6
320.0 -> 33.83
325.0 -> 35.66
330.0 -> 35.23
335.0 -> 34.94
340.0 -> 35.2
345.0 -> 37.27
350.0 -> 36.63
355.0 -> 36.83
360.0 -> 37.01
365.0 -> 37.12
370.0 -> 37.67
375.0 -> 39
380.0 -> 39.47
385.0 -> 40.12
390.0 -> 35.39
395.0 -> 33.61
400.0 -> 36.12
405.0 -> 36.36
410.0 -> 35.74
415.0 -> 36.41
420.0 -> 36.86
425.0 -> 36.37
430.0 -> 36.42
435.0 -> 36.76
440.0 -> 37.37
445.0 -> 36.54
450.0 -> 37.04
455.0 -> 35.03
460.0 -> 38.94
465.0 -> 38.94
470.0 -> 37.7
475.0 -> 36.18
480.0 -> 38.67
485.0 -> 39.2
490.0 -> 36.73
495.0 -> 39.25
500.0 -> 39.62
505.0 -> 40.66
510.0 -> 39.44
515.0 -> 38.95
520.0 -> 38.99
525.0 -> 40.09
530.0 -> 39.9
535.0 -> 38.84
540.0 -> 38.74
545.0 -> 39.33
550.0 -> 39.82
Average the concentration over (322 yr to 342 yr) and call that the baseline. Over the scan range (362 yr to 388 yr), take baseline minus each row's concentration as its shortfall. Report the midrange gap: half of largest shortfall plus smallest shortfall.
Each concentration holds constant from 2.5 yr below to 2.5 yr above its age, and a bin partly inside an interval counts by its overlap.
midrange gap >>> -3.4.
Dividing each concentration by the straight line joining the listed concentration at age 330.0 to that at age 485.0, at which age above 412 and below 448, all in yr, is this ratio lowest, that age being 445.0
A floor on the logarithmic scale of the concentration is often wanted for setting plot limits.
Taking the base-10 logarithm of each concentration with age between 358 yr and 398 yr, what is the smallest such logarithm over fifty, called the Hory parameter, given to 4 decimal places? 0.0305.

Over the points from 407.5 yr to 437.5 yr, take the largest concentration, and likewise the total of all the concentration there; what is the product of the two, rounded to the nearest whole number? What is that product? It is 8056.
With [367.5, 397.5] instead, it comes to 9037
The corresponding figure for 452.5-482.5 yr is 8779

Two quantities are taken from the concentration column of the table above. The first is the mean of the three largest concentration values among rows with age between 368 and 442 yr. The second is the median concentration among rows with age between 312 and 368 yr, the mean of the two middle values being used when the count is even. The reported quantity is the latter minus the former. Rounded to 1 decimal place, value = -3.9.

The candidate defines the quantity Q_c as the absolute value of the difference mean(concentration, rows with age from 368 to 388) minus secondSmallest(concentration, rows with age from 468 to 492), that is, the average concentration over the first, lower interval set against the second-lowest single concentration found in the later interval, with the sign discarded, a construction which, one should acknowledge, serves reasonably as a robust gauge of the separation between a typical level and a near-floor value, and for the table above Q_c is 2.3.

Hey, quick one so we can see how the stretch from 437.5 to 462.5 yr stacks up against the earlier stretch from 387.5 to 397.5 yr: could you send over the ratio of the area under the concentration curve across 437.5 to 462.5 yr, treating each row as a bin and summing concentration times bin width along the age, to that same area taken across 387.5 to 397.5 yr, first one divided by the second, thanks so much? 2.7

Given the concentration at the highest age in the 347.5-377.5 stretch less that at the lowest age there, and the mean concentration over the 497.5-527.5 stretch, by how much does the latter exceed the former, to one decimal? 37.3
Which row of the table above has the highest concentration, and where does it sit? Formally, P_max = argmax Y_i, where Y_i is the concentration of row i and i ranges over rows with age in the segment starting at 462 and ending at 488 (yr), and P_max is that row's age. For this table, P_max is 485.0 yr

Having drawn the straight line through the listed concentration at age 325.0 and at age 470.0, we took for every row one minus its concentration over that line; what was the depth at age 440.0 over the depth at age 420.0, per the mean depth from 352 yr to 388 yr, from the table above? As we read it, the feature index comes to 13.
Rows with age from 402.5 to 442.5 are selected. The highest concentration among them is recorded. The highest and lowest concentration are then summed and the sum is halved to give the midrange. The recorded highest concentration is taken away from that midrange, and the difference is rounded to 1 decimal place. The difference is -0.8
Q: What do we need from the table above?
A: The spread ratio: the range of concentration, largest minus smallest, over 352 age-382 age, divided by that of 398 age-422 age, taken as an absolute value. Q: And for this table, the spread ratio 2.4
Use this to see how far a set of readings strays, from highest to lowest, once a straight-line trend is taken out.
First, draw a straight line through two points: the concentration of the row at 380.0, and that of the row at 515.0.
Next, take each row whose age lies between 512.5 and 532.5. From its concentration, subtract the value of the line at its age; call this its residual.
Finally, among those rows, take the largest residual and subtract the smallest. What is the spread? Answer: 1.2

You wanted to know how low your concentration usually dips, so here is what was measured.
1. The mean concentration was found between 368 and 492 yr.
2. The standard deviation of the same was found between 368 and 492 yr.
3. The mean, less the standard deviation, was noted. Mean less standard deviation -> 35.6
